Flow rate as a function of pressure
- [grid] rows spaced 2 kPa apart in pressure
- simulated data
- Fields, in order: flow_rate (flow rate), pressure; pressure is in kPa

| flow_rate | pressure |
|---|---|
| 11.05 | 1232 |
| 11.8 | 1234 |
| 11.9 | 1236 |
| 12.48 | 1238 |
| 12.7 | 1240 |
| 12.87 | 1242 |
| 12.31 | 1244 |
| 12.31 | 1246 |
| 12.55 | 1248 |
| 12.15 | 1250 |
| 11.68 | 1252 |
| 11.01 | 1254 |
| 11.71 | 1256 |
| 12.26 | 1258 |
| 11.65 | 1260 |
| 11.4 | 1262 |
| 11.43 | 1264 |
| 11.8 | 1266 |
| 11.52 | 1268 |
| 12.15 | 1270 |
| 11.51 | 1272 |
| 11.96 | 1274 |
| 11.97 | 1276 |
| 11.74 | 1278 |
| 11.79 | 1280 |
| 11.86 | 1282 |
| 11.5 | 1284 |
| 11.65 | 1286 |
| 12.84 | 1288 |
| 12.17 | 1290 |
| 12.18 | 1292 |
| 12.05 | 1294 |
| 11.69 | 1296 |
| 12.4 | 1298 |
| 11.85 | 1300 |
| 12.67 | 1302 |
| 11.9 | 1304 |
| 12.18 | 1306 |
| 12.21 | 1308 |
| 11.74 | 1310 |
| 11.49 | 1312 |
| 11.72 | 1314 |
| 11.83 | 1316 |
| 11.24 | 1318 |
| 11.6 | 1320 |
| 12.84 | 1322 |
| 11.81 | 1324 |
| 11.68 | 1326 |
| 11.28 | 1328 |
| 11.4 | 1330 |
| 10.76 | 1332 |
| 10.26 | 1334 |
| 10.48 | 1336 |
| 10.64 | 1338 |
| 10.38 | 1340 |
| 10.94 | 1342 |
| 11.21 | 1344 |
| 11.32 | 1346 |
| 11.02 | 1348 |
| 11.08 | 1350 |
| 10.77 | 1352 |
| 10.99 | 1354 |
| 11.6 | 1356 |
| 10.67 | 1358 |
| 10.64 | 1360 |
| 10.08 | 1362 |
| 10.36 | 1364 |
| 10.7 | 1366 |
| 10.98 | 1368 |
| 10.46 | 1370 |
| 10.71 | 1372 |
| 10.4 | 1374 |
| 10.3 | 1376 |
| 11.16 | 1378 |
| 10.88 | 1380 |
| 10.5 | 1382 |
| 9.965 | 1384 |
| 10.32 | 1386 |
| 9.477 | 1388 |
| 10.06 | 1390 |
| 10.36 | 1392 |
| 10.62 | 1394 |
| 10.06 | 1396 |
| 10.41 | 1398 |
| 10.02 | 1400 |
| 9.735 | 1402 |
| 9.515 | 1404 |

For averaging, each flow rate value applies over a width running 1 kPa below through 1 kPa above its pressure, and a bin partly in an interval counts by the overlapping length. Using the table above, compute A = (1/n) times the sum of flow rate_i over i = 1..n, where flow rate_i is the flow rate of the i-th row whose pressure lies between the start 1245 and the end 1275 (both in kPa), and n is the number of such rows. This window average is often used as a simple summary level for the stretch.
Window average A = 11.8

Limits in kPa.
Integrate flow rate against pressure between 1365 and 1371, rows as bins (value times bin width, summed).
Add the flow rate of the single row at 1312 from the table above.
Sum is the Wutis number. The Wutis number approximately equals 75.8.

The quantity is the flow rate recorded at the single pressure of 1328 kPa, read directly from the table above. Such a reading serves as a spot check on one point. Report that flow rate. 11.28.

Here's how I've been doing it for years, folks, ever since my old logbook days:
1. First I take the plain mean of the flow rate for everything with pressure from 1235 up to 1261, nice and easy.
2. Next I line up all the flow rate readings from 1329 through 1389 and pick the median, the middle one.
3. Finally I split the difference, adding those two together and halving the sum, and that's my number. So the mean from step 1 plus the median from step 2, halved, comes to 11.4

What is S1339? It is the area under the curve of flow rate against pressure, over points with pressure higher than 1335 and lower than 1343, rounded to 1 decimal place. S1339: 84.9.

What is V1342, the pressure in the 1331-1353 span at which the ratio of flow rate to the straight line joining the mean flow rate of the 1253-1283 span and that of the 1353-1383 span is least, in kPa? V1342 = 1334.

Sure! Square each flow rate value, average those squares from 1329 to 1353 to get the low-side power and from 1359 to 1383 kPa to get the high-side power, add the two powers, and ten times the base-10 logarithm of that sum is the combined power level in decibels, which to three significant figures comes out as 23.6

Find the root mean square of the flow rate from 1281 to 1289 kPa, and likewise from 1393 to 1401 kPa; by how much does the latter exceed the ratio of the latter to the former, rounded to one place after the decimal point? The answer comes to 9.4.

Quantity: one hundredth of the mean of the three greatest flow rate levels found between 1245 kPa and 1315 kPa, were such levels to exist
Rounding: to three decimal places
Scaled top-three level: 0.127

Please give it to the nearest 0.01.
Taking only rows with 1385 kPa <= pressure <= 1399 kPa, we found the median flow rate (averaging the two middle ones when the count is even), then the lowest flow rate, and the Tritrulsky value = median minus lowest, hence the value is 0.84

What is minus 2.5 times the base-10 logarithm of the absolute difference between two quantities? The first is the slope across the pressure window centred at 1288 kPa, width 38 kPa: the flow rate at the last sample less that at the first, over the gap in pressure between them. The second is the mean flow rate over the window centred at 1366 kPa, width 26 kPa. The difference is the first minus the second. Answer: -2.57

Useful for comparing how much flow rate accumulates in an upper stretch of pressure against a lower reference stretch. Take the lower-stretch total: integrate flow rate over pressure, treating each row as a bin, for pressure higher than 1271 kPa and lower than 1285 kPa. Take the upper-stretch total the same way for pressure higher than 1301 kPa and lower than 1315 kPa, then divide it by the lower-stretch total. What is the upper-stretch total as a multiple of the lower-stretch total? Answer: 1.02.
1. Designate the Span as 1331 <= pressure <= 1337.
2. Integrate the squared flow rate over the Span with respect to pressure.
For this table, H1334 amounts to 662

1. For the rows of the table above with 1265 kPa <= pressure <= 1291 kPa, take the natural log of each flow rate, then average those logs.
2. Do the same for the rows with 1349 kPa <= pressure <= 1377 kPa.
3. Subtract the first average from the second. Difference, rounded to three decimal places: -0.105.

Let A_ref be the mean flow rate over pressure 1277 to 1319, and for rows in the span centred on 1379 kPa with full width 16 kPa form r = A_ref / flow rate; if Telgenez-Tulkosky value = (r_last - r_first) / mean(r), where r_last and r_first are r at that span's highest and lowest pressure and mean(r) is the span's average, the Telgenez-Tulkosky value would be 0.04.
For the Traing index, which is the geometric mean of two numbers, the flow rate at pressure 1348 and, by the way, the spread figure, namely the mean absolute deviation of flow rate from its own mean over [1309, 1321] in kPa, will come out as 1.33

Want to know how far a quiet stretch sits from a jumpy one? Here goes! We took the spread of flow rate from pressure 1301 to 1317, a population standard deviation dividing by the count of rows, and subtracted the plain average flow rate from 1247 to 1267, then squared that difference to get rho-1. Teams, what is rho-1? 130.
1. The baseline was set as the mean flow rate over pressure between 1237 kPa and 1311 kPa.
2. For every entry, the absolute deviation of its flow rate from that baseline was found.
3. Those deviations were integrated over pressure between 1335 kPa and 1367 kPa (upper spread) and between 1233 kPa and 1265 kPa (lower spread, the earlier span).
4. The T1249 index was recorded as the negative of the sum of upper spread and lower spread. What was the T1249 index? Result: -52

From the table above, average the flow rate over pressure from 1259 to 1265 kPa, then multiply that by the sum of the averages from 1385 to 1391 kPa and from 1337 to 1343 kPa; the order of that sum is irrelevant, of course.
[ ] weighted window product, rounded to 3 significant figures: 237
